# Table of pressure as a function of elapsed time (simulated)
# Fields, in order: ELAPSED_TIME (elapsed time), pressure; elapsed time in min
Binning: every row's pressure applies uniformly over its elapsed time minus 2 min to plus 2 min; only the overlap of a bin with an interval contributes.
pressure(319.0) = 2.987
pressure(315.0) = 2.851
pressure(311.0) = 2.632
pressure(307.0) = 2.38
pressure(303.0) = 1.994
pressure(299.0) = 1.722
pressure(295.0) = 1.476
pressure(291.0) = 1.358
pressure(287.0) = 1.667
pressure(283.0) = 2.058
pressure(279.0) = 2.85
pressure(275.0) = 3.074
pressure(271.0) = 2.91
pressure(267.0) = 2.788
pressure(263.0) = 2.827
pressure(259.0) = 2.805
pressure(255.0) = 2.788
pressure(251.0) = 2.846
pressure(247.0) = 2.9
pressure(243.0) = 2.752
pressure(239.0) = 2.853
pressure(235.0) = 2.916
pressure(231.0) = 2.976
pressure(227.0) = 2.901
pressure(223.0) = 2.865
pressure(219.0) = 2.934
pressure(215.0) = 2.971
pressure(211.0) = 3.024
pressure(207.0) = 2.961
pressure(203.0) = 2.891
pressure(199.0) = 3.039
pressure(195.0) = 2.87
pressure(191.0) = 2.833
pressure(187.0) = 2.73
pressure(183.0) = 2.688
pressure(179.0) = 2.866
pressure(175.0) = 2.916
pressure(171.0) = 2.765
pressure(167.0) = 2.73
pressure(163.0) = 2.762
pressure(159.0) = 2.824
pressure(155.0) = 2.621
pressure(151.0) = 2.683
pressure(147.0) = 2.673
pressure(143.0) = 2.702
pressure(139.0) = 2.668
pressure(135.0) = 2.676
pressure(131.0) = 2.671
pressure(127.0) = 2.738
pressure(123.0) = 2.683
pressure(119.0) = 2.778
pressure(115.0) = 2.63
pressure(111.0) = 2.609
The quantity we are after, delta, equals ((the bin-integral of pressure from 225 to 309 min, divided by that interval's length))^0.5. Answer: 1.59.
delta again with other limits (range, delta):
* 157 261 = 1.69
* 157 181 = 1.68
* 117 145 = 1.64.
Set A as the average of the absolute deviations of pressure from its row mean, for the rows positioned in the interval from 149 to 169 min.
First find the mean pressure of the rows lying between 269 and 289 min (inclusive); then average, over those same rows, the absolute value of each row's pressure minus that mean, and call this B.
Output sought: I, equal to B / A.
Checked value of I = 9.0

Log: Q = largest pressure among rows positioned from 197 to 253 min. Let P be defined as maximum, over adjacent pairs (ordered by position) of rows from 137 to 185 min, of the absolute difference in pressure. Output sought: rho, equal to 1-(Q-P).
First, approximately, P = 0.2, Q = 3.039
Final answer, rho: -1.84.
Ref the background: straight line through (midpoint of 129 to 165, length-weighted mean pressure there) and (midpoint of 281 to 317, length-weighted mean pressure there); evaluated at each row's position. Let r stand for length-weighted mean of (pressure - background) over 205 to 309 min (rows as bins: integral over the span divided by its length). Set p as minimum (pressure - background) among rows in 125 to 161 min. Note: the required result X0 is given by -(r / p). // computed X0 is 4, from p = -0.10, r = 0.40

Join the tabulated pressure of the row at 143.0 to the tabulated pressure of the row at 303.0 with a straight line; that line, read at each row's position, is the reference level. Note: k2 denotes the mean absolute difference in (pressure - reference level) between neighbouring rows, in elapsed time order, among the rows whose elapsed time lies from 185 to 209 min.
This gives 0.12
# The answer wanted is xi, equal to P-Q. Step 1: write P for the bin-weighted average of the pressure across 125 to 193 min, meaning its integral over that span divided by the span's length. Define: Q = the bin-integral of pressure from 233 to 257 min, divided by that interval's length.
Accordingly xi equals -0.1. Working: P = 2.74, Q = 2.84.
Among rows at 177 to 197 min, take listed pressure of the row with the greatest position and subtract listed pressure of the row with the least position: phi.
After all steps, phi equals 0.00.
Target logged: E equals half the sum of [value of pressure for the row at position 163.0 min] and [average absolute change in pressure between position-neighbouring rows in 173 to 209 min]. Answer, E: 1.431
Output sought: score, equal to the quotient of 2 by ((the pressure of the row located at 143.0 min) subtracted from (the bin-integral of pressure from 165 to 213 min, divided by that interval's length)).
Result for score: 13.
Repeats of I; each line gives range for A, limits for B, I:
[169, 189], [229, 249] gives 0.8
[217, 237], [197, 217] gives 1.5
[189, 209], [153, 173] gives 0.8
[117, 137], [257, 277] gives 2.3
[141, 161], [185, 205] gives 1.5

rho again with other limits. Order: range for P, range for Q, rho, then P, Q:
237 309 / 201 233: -1.23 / 0.8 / 3.024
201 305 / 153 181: -1.12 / 0.8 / 2.916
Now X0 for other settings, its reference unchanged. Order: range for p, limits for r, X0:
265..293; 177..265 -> 1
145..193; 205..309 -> 10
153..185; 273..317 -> 4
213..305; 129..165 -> 0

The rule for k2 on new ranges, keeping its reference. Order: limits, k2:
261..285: 0.26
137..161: 0.07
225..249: 0.09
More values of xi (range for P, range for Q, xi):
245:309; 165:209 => -0.4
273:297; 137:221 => -0.7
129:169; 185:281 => -0.2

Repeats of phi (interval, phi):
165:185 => -0.04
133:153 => 0.01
